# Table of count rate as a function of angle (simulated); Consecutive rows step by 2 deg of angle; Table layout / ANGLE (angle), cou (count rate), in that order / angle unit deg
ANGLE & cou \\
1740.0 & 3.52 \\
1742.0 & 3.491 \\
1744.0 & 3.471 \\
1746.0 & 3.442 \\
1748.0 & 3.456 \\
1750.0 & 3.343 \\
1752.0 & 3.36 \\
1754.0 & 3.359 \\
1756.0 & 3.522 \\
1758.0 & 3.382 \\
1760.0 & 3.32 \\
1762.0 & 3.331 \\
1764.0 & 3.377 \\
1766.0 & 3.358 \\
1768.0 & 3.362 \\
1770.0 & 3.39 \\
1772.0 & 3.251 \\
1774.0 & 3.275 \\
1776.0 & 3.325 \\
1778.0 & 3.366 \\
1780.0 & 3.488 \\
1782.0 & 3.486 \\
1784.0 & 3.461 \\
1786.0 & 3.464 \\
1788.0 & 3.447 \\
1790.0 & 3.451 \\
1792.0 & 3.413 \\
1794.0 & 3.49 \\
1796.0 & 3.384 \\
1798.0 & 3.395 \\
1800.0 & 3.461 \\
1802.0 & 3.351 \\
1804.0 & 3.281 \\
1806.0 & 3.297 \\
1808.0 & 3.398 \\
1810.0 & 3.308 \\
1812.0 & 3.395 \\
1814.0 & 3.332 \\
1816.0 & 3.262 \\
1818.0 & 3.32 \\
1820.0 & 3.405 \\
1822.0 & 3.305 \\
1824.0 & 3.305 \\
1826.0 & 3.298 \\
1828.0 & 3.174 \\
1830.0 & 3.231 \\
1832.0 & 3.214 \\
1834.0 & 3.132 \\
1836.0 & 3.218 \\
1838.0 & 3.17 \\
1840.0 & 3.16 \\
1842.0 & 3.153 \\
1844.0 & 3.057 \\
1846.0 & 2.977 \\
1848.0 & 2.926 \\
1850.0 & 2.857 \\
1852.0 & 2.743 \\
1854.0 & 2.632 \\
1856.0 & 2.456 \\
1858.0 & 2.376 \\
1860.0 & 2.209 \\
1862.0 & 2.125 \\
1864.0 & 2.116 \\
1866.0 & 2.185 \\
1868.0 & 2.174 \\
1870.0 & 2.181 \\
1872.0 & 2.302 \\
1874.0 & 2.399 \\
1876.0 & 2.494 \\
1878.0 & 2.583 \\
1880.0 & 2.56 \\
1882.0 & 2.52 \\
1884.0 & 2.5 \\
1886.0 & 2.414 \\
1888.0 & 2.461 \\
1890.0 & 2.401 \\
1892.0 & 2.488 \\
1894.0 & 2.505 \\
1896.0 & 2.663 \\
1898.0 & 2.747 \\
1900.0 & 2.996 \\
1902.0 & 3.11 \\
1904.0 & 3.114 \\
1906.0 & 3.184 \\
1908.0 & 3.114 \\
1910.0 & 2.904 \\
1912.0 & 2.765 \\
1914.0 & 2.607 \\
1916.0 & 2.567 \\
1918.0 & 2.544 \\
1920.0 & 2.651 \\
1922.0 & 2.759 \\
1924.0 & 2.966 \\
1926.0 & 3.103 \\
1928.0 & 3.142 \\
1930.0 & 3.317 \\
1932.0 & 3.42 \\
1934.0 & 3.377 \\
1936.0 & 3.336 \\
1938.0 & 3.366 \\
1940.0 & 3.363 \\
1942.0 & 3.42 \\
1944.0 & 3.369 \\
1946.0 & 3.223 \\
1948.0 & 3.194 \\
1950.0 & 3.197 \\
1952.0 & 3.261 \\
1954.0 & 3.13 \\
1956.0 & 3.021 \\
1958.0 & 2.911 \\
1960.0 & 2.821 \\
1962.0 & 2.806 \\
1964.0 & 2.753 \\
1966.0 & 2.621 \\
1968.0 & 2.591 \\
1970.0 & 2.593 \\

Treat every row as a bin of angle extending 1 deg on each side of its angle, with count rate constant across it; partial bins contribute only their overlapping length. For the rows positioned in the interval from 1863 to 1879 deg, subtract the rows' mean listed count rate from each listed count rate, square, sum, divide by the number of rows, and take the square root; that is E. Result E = 0.16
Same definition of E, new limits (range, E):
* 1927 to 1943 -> 0.08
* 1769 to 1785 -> 0.09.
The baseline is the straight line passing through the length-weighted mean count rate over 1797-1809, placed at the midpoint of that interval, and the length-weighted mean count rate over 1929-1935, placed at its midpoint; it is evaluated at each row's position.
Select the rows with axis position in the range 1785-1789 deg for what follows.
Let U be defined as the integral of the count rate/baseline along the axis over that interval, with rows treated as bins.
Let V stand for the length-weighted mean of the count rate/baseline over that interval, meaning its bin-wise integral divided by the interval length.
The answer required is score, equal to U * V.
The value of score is 4.22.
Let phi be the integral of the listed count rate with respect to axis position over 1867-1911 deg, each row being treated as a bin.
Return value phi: 116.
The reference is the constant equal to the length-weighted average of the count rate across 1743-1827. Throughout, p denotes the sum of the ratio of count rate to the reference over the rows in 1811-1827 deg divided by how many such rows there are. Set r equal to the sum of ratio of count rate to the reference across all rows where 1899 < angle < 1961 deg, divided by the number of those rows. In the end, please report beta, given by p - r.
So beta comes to 0.08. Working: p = 0.99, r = 0.91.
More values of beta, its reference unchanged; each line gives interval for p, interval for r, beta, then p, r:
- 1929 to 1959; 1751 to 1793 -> -0.04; 0.97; 1.00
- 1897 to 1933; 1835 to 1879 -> 0.10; 0.87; 0.77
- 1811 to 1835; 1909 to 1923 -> 0.18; 0.97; 0.79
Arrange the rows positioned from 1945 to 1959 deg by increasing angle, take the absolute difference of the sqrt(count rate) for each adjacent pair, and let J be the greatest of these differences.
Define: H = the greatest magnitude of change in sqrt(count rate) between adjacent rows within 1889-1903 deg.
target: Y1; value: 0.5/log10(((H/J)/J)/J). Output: 0.158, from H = 0.073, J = 0.037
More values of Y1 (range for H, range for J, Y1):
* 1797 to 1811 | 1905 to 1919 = 0.235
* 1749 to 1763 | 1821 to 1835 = 0.165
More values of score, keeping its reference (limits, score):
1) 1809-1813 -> 3.97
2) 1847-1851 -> 2.95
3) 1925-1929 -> 3.43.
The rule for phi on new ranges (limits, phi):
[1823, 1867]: 125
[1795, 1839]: 145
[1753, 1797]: 149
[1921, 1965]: 139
